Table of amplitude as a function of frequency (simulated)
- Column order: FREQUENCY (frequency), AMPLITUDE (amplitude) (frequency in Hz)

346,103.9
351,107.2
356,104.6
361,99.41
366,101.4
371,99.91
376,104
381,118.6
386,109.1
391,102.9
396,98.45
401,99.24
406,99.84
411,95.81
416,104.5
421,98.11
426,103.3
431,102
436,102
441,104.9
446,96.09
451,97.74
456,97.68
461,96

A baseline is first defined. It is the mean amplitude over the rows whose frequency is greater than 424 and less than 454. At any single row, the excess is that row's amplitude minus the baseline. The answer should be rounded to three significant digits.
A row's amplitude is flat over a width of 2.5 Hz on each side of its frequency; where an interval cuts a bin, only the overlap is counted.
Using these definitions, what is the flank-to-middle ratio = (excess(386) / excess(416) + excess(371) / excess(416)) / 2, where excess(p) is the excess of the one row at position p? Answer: 1.00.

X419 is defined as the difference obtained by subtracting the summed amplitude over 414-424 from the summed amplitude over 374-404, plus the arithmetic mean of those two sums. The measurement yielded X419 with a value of 847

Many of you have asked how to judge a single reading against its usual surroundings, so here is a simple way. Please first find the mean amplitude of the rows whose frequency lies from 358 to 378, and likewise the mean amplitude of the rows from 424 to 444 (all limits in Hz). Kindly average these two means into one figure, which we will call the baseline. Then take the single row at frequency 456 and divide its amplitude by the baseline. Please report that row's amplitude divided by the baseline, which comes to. 0.957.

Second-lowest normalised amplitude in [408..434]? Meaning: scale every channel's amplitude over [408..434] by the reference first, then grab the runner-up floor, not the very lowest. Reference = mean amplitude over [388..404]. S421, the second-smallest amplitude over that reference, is 0.98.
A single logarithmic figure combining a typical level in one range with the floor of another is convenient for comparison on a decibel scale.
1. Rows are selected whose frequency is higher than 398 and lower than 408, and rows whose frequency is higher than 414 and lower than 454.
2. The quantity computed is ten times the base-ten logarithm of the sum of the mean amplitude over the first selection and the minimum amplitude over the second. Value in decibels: 22.9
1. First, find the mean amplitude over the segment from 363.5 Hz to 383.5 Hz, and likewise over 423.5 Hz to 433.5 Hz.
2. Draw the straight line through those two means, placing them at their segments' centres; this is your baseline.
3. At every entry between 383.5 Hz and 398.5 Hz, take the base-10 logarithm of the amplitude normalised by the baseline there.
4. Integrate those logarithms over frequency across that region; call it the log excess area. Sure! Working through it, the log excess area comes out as -0.10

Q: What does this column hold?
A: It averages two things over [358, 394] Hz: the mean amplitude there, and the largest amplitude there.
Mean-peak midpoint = 111.8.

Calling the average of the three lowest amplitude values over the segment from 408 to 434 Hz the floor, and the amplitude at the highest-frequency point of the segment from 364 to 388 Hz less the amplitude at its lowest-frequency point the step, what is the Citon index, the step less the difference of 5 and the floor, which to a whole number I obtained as 101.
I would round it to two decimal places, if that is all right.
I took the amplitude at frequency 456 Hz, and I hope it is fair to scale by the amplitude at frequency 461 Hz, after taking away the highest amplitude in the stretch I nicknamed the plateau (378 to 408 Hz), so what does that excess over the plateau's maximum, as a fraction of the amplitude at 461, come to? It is -0.22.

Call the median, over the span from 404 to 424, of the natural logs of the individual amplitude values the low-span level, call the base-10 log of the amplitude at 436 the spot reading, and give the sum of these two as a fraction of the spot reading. 3.29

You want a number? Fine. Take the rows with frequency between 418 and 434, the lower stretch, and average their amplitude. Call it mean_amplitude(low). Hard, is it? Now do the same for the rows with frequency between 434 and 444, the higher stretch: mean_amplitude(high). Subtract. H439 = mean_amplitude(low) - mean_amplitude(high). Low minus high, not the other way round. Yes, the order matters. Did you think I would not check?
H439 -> -2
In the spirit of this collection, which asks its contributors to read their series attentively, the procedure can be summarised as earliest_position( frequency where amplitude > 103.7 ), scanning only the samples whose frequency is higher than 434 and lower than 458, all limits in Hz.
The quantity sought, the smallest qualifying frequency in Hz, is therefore 441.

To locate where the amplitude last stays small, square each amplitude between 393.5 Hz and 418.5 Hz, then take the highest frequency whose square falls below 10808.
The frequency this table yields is 411 Hz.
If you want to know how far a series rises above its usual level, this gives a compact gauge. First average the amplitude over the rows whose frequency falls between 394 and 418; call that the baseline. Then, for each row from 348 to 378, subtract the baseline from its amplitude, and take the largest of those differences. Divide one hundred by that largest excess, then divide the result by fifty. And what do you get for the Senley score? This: 0.26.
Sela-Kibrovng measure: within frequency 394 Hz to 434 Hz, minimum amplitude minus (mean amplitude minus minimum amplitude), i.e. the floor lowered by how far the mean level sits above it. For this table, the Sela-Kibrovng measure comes 91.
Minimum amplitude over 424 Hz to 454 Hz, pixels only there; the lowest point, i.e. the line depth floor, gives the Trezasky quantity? 96.09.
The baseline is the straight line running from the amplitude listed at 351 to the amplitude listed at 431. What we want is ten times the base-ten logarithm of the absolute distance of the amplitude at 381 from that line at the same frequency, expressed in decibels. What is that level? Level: 11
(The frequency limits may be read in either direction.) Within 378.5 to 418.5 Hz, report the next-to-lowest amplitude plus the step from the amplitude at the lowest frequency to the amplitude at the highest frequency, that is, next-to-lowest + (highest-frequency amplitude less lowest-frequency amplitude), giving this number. 84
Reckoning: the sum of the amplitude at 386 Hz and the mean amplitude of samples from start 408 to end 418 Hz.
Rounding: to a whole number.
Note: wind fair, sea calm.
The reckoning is 209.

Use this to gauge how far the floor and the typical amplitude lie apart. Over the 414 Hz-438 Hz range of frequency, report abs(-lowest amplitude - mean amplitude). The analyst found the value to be 200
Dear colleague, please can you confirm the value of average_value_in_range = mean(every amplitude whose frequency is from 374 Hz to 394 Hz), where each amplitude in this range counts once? 109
